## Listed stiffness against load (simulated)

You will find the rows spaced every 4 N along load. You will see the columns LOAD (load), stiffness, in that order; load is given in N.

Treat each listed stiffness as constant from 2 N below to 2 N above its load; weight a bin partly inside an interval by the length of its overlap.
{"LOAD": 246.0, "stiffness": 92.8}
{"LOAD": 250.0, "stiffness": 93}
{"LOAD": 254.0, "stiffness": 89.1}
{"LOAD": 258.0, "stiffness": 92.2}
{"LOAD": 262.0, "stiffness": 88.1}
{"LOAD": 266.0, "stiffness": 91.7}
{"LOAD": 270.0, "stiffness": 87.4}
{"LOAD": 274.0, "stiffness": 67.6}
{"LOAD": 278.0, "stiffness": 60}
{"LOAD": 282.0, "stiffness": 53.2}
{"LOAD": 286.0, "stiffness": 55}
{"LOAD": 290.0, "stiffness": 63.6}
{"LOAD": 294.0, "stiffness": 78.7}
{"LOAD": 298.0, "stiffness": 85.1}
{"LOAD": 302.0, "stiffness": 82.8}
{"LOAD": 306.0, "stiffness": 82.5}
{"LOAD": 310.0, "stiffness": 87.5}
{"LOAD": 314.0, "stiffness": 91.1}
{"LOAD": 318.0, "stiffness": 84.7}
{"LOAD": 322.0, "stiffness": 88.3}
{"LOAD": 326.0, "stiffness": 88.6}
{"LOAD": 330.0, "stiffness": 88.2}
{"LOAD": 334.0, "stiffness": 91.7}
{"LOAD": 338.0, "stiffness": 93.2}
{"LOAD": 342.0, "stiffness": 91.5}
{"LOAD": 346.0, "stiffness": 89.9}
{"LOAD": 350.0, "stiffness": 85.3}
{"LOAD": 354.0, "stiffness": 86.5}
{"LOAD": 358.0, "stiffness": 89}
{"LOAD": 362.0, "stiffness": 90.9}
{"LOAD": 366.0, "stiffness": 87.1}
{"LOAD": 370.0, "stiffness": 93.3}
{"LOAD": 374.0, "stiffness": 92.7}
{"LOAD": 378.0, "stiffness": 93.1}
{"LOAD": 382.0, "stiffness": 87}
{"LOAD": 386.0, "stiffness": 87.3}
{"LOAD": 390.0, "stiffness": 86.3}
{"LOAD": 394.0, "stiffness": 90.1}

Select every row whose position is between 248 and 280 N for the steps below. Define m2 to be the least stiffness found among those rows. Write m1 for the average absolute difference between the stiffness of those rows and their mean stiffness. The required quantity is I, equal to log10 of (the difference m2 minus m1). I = 1.70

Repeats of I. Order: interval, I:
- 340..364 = 1.92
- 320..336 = 1.94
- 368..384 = 1.93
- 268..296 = 1.64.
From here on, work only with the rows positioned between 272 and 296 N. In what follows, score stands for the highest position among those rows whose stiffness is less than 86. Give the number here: 294.0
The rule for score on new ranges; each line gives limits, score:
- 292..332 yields 318.0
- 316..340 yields 318.0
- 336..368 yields 350.0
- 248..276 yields 274.0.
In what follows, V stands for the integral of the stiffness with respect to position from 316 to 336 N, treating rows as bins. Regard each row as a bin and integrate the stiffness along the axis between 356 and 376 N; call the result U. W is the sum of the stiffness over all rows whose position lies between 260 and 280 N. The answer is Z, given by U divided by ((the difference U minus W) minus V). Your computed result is -5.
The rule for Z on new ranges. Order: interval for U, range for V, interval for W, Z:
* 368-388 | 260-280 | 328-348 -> -8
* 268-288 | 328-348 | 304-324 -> -1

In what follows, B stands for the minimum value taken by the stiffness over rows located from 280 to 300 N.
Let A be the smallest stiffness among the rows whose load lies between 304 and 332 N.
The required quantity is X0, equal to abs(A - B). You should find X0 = 29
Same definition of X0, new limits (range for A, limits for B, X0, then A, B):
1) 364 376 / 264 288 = 34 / 87.1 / 53.2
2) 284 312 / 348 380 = 30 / 55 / 85.3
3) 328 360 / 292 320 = 7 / 85.3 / 78.7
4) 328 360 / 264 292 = 32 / 85.3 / 53.2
